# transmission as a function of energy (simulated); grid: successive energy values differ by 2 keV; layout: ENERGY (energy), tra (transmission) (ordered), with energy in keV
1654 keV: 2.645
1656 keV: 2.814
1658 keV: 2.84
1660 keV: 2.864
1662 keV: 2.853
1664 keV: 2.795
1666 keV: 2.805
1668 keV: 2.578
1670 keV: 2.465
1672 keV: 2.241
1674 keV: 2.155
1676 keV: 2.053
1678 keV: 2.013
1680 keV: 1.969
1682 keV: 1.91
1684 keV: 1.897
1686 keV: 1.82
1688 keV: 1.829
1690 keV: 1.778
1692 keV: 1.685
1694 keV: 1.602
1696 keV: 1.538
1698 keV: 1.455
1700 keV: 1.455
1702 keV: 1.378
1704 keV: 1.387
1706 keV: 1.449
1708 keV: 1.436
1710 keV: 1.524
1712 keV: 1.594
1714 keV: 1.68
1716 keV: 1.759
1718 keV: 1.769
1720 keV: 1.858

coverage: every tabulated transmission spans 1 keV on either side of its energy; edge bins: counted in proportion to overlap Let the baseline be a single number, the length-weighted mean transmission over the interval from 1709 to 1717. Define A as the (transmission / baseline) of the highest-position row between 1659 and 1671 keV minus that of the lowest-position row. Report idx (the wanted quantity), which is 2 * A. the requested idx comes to -0.49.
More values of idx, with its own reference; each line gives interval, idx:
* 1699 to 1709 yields -0.02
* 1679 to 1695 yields -0.45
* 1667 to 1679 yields -0.69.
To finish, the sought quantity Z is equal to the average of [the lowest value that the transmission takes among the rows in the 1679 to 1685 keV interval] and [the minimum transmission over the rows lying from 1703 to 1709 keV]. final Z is 1.64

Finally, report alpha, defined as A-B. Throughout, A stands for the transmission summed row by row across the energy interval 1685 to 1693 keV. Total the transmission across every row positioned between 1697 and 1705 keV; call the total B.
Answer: 1.4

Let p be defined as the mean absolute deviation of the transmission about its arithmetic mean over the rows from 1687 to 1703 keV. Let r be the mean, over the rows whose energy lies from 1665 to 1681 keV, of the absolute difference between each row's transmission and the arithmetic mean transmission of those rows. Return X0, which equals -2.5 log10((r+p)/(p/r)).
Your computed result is 0.4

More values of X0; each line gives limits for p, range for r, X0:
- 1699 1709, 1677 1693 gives 1.2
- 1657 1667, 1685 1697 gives 0.8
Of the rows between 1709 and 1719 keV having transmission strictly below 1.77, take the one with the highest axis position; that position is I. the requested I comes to 1718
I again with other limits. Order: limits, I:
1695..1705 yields 1704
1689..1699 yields 1698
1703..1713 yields 1712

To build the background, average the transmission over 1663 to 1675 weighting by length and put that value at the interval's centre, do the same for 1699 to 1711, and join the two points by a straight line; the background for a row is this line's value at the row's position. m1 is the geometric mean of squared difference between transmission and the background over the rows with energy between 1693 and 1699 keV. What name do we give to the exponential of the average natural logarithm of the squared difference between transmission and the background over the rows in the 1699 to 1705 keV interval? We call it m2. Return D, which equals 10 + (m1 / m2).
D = 12.2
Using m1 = 0.03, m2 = 0.01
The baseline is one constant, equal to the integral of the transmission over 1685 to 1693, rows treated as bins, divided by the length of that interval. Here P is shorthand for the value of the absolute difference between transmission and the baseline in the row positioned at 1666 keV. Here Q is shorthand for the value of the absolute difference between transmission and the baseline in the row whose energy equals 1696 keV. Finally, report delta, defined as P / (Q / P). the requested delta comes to 4.4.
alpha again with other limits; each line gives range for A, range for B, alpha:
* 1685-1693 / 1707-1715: 0.9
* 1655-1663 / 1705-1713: 5.4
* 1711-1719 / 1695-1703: 1.0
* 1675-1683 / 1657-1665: -3.4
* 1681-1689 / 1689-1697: 0.9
